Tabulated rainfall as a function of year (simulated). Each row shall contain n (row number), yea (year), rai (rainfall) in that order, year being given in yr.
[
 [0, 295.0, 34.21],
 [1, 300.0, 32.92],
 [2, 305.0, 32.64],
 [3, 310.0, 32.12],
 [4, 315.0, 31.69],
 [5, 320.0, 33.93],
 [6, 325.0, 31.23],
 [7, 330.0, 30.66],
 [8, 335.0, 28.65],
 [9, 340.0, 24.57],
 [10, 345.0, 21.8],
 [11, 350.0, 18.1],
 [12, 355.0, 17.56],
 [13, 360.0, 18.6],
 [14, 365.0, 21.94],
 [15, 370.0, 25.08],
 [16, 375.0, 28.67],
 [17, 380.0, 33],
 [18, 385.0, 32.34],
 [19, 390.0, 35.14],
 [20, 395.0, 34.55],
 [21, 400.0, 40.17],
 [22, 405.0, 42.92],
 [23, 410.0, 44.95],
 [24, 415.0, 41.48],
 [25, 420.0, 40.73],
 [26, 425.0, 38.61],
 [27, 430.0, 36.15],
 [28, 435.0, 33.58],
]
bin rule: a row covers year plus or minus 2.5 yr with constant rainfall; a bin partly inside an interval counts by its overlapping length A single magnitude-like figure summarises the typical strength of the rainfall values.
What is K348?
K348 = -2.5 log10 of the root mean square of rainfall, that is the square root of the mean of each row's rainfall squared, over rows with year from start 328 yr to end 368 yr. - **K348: -3.4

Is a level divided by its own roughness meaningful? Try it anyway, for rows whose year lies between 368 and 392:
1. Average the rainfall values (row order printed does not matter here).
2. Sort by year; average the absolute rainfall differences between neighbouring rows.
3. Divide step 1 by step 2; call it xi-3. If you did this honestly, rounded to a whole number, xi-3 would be 11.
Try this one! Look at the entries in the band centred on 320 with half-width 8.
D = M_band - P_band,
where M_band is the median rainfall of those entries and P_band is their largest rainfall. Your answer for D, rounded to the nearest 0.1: -2.2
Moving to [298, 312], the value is -0.3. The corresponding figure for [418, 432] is -2.1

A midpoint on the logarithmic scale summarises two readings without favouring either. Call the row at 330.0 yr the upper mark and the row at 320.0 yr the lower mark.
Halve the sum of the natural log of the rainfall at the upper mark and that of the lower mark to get 3.47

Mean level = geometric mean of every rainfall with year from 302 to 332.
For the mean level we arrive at 32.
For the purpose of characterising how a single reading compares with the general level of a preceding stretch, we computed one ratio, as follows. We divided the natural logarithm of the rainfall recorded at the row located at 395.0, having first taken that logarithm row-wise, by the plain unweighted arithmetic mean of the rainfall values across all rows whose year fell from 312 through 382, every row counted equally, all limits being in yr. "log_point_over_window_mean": 0.136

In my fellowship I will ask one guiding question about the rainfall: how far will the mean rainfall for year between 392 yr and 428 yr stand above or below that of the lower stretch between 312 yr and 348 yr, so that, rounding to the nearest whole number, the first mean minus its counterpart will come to 12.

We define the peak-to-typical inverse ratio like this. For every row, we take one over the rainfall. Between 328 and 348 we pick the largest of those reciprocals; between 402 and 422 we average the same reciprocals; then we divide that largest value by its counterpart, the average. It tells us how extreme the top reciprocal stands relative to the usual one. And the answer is 1.95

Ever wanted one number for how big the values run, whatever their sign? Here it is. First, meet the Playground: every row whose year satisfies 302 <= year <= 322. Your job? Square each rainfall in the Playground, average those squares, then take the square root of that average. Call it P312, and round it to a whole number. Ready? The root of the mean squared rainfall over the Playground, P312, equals 33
